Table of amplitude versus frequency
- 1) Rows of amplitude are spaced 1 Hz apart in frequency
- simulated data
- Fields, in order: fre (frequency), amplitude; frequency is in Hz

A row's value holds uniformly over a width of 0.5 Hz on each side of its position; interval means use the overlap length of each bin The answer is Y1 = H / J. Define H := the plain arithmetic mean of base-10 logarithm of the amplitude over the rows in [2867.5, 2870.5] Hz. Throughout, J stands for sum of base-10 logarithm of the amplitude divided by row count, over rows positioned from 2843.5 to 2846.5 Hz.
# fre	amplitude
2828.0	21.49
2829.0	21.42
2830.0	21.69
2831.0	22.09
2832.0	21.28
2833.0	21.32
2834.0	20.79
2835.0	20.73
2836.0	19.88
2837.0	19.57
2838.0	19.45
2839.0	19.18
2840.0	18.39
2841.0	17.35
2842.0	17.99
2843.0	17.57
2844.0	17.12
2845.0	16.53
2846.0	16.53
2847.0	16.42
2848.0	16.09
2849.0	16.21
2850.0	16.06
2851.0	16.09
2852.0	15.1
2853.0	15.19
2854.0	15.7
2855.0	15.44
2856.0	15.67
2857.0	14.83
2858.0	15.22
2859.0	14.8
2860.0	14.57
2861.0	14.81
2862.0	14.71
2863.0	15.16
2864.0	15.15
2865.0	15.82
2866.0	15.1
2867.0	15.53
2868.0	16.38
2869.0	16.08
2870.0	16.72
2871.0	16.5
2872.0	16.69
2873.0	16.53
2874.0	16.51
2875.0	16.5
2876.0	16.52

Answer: 0.99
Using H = 1.21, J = 1.22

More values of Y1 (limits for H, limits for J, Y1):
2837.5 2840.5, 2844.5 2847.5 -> 1.05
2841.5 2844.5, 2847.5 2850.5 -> 1.03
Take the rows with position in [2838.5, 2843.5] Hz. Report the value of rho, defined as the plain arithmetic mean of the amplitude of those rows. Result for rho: 18.1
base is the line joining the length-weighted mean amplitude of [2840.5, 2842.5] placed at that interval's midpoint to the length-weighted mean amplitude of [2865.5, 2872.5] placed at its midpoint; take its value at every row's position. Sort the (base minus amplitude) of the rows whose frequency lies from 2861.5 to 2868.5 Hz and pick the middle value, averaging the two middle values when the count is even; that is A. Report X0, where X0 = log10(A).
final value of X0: 0.08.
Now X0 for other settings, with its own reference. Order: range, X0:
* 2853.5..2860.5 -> 0.19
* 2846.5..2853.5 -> 0.06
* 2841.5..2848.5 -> -0.05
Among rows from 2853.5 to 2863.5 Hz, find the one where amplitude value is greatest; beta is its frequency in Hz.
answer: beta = 2854.0 Hz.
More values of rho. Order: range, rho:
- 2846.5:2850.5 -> 16.2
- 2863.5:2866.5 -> 15.4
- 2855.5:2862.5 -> 14.9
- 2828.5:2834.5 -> 21.4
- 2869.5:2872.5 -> 16.6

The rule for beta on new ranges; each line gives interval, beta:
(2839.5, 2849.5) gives 2840.0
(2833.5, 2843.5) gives 2834.0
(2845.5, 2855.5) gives 2846.0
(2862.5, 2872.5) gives 2870.0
